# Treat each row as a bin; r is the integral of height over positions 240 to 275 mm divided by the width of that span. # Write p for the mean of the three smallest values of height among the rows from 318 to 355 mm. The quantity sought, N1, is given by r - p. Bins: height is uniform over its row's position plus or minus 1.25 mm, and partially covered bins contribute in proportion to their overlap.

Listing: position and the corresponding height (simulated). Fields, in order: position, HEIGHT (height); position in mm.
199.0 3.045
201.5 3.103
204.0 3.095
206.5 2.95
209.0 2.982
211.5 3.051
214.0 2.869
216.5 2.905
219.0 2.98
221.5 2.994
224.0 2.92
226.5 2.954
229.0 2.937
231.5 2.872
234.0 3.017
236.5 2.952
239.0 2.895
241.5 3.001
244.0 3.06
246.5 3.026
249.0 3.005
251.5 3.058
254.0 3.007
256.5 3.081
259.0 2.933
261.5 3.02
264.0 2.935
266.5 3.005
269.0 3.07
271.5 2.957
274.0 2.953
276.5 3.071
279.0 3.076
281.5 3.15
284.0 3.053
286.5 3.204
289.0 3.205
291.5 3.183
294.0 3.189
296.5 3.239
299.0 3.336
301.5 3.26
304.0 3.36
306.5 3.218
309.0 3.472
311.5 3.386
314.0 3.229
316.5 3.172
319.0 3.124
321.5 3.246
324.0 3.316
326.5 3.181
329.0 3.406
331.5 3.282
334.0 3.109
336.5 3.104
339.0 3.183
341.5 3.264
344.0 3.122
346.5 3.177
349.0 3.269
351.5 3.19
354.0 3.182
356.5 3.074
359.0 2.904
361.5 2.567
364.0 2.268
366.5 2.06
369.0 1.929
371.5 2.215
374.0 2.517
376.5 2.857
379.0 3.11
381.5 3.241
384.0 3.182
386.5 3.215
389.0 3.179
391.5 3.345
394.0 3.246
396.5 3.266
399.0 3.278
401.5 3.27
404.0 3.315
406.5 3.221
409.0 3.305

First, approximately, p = 3.11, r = 3.01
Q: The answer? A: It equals -0.1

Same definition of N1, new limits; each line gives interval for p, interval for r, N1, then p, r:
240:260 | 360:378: -0.6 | 2.98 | 2.36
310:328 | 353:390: -0.4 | 3.16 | 2.76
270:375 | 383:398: 1.2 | 2.07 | 3.24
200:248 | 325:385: 0.1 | 2.88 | 2.93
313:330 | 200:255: -0.2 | 3.16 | 2.98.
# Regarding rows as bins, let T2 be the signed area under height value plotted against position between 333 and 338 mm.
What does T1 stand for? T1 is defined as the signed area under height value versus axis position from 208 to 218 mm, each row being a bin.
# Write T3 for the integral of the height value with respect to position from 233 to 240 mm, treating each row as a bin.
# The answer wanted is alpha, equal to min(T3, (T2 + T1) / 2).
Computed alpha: 21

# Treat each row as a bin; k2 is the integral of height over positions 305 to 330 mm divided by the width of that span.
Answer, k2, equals 3.27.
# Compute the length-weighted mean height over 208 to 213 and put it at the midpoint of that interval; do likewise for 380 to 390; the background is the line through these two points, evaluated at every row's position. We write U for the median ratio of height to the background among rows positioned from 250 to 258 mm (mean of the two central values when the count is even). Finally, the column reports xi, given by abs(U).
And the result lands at 1.00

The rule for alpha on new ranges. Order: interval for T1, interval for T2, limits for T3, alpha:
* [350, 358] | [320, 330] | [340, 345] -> 16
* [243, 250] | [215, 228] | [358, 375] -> 30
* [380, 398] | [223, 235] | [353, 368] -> 40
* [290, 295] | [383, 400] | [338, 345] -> 22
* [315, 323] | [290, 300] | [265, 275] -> 29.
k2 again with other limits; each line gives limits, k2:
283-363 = 3.19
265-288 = 3.06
